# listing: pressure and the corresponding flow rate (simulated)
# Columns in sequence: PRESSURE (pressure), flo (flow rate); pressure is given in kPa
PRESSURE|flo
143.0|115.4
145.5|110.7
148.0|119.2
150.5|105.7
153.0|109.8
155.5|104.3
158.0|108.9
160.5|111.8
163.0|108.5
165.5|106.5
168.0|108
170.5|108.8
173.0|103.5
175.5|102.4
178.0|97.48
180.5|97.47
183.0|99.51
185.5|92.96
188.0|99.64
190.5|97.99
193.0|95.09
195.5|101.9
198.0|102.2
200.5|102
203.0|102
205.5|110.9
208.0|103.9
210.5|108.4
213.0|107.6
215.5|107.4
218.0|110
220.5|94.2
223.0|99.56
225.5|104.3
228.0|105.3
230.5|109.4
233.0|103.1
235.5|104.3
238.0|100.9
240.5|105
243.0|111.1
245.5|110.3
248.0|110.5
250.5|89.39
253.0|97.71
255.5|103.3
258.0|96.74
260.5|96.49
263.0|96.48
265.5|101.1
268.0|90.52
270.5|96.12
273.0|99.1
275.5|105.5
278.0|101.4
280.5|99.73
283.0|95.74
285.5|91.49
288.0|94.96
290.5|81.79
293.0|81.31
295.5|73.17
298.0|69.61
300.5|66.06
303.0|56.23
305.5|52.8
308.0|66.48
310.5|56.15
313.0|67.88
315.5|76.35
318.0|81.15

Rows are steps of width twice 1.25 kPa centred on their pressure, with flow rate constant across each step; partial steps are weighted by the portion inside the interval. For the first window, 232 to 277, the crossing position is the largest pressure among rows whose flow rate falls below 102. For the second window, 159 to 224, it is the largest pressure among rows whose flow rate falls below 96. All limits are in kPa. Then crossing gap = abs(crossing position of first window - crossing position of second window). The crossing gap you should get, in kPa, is 52.5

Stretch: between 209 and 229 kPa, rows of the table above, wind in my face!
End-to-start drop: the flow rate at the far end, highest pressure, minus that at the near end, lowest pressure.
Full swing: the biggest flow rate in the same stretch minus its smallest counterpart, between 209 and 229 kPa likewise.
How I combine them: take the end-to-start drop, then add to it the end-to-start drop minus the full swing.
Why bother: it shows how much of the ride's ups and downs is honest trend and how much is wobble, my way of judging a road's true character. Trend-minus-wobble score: -22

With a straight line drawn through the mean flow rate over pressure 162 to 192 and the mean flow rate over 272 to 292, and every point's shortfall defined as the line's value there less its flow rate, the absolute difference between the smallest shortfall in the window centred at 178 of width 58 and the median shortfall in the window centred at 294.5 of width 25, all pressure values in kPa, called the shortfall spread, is 29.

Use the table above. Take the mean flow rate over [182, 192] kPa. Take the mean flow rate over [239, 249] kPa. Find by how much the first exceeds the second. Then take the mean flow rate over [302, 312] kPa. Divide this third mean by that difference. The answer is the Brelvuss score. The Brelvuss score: -5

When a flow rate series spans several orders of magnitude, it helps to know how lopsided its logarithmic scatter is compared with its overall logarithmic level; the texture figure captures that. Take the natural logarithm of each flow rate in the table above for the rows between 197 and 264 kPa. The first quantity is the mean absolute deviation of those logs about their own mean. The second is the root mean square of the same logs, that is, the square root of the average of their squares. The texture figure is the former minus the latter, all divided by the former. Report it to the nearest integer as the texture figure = -105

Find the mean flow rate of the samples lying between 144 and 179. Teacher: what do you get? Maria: 108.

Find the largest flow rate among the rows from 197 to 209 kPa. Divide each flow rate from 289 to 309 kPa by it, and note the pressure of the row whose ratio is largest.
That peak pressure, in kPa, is 290.5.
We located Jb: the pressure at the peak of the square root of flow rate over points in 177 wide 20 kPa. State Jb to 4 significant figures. 170.5 kPa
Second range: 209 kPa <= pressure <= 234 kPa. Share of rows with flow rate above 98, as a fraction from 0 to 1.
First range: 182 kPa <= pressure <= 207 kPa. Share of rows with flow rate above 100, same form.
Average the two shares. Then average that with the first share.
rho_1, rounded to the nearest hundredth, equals 0.60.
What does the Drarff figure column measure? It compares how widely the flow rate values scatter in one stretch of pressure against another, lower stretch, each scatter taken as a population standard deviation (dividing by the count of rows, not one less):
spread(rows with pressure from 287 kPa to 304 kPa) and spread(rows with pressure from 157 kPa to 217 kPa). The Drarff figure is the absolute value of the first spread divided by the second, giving 2.3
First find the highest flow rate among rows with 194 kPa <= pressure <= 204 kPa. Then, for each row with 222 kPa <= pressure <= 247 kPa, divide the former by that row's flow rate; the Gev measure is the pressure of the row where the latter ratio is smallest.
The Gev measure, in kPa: 243.0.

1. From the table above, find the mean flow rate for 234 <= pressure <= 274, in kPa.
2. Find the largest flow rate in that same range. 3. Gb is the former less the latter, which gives -11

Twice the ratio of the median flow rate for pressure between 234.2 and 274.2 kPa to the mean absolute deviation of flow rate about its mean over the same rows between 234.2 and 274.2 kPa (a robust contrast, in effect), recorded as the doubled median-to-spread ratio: 38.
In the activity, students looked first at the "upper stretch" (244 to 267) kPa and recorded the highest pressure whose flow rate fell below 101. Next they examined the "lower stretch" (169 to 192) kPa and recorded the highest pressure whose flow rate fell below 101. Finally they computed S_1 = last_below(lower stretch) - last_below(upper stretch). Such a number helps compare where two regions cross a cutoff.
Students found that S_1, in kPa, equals -72.5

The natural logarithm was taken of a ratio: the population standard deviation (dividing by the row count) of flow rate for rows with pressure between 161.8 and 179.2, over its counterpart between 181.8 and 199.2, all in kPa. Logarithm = 0.2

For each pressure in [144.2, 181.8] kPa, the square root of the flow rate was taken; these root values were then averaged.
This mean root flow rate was 10.3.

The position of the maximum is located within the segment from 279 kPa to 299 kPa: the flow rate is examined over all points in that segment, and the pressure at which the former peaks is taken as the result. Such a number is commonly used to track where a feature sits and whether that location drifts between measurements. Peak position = 280.5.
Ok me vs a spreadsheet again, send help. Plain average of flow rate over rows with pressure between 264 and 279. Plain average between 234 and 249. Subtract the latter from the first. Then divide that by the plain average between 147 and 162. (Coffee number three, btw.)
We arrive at -0.07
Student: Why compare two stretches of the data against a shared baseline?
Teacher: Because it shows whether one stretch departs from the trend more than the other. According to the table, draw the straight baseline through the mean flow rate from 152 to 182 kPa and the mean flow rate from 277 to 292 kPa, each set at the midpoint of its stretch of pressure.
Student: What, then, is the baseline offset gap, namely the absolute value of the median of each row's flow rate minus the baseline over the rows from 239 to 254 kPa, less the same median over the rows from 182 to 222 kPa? 10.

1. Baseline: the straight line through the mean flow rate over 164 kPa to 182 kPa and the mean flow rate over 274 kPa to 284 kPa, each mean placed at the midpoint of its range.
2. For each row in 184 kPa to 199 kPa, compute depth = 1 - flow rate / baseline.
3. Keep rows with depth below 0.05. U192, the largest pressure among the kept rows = 198.0 kPa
